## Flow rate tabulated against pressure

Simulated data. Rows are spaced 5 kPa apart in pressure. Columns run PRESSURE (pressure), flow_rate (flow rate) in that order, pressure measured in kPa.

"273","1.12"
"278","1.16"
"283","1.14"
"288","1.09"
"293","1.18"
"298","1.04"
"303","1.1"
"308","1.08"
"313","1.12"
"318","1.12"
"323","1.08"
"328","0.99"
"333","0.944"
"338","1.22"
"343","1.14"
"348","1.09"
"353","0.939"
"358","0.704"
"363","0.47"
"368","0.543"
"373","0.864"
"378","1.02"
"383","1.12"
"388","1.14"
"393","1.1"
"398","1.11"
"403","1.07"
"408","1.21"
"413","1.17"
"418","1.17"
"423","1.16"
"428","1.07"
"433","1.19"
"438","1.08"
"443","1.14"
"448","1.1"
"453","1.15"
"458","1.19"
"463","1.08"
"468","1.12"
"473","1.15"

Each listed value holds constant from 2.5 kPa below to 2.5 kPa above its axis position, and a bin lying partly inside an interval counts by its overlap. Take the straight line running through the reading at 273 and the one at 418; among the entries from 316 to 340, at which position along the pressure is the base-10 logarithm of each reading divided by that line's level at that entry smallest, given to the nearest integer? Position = 333 kPa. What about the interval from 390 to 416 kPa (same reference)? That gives 403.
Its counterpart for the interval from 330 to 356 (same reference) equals 353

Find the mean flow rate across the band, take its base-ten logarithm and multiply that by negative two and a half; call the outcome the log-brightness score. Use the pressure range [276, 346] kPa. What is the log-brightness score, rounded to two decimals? -0.10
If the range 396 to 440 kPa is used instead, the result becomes -0.14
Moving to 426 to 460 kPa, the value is -0.13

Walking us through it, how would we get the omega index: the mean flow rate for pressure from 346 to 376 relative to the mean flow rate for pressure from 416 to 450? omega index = 0.68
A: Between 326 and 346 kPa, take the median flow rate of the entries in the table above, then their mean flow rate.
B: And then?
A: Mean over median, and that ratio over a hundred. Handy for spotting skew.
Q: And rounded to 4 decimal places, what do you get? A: 0.0101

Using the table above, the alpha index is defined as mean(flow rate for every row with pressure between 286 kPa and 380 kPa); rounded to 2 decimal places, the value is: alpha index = 0.99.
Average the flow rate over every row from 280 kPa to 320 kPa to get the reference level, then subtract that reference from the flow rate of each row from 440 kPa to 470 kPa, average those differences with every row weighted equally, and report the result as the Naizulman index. 0.02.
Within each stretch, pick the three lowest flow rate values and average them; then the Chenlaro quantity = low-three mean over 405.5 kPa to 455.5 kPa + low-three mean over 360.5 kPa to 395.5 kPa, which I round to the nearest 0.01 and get 1.71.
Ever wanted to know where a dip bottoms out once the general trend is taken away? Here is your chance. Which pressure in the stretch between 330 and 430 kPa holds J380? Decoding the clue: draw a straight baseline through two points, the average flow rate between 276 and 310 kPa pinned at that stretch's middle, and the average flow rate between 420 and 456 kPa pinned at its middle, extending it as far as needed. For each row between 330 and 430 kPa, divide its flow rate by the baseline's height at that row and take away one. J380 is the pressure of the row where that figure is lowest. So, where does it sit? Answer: 363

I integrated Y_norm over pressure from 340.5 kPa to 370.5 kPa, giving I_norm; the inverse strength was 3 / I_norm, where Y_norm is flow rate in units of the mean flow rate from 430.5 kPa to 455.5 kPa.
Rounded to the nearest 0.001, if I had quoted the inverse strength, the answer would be 0.139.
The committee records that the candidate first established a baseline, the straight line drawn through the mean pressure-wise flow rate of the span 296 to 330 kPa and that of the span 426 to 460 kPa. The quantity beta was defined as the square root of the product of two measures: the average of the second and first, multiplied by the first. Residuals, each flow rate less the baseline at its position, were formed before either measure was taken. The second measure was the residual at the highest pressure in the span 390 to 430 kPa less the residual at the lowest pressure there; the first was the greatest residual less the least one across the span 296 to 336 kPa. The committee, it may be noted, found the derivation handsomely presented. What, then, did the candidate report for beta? 0.11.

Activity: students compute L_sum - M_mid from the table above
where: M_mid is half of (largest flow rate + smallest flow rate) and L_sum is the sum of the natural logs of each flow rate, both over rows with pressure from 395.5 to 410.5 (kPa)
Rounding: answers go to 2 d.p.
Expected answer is -0.78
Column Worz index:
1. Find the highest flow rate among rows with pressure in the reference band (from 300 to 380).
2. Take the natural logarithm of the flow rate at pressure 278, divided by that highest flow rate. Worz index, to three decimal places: -0.050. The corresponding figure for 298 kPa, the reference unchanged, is -0.160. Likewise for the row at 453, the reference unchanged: -0.059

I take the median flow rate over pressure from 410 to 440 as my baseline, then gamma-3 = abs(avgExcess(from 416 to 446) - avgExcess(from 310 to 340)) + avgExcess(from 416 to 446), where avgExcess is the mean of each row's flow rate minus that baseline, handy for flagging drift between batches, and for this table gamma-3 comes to 0.03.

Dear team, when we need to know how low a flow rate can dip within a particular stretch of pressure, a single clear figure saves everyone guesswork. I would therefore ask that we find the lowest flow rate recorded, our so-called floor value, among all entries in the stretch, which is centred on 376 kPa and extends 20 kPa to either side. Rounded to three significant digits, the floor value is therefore 0.470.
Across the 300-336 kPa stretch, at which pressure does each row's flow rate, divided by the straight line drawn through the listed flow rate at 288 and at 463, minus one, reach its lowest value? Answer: 333 kPa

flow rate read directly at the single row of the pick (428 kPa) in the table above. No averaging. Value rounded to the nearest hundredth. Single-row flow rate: 1.07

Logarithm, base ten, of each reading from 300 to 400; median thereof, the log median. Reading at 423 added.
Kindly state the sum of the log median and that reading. 1.20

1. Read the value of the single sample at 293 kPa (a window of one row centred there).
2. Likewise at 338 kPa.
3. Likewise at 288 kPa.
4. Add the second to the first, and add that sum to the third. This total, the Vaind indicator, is 3.49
